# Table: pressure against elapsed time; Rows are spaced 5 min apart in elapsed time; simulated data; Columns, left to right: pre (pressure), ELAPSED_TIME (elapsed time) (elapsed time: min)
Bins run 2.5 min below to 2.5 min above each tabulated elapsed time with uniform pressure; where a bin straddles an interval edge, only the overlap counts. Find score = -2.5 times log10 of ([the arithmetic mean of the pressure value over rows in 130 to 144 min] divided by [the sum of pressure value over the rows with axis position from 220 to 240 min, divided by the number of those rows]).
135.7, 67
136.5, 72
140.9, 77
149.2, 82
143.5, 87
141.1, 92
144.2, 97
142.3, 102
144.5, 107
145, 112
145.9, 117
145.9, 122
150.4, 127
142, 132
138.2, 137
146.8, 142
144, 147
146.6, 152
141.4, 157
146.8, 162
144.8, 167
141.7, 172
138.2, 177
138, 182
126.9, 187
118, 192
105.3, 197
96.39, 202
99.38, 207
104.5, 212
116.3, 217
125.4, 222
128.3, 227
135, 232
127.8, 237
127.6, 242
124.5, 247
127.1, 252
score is -0.11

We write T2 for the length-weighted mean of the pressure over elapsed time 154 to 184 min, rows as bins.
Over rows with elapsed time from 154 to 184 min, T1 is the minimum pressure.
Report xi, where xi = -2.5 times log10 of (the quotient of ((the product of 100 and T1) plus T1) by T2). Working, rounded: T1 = 138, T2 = 142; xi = -4.98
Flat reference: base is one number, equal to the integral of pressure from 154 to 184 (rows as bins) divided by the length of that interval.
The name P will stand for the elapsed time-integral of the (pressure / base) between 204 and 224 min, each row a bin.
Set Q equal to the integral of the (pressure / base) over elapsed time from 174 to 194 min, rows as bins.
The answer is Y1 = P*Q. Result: 287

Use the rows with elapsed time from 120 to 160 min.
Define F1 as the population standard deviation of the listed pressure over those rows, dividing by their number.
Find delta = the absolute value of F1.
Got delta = 4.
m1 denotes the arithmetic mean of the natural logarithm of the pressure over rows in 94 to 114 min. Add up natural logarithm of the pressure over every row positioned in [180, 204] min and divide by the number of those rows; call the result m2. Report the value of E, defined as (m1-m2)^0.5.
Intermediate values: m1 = 4.97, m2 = 4.75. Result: 0.5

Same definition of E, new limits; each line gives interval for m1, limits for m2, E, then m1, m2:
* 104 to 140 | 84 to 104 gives 0.1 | 4.97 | 4.96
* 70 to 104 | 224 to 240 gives 0.3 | 4.96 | 4.87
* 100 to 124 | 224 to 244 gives 0.3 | 4.97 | 4.86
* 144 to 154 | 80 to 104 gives 0.1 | 4.98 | 4.97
